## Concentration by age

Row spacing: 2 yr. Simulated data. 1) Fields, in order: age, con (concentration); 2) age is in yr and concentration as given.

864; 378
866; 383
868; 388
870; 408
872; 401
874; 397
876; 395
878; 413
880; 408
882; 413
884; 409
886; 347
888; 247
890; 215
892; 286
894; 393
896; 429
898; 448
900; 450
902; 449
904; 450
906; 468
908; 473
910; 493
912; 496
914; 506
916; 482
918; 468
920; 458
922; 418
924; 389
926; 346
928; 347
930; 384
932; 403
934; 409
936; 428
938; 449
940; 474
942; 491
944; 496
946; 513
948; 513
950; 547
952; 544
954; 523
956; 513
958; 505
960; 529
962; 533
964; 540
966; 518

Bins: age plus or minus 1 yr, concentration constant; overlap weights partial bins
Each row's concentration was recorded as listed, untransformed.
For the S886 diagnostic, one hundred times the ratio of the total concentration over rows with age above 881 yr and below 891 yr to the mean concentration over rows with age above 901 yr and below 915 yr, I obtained 342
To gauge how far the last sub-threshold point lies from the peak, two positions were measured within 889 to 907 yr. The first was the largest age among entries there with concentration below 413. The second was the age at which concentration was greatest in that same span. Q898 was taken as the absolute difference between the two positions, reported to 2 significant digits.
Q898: 12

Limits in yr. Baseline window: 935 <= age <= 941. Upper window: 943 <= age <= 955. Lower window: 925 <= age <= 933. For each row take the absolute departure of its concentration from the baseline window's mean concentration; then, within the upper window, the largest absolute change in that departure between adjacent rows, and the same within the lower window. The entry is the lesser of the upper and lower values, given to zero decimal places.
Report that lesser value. 34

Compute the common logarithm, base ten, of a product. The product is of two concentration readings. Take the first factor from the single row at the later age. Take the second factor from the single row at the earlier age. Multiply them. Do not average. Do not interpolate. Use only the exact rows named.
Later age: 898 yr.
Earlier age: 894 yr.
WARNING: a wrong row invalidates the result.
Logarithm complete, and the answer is 5.25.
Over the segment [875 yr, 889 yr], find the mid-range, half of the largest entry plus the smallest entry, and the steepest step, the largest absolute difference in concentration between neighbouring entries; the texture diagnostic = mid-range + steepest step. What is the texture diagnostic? 430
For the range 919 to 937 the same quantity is 445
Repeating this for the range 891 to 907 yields 484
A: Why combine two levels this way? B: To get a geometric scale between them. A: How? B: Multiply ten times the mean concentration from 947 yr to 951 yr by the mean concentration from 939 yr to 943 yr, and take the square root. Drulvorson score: 1599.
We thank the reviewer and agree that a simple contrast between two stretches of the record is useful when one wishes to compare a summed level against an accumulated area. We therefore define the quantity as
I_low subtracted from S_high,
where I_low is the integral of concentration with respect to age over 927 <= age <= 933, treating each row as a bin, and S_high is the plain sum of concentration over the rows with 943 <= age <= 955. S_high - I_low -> 868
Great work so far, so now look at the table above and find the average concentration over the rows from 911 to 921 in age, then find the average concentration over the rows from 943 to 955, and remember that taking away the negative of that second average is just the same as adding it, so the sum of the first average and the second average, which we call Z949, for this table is 1005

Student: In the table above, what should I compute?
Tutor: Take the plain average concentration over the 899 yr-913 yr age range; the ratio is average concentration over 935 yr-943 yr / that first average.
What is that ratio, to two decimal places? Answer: 0.98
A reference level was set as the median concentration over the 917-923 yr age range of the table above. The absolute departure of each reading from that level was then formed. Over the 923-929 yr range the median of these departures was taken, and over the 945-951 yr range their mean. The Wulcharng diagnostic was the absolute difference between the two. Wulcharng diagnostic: 45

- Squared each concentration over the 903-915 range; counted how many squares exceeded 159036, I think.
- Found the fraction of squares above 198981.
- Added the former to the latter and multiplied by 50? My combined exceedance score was 350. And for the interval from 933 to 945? 333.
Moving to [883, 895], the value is 50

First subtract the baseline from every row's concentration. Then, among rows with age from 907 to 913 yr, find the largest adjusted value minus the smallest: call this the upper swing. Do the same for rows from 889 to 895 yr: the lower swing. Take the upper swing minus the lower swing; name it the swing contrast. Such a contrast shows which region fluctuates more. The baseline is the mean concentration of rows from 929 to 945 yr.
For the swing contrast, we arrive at -155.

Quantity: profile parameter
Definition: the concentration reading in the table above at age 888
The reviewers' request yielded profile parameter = 247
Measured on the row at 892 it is 286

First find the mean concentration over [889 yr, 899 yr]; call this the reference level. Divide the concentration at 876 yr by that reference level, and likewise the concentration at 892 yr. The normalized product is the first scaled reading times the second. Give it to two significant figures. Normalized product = 0.90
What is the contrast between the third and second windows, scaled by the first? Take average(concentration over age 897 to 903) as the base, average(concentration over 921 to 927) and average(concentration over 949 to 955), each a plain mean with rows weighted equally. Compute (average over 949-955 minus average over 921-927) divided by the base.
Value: 0.34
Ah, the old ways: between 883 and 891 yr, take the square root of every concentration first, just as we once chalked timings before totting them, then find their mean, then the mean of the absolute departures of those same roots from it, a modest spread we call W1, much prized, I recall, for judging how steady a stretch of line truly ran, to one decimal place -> 2.1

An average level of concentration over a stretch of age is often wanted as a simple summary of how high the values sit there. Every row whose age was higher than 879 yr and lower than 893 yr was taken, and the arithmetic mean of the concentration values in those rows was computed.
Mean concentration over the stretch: 332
